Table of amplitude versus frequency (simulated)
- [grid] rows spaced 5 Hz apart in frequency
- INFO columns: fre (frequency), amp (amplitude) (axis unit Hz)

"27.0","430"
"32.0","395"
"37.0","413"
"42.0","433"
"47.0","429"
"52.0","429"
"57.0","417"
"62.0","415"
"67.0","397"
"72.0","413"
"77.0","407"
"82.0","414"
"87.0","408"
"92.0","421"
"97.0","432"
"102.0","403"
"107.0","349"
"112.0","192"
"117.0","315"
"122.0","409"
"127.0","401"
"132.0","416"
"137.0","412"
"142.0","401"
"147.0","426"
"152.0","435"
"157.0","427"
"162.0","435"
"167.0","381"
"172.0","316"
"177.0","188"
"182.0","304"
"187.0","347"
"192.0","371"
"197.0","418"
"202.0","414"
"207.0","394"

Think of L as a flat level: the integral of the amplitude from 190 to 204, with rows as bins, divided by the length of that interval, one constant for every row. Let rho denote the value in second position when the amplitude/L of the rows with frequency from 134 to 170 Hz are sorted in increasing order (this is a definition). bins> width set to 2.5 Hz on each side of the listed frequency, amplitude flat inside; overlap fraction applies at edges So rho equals 1.00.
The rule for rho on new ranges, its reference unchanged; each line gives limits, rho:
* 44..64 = 1.04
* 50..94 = 1.01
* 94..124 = 0.78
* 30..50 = 1.03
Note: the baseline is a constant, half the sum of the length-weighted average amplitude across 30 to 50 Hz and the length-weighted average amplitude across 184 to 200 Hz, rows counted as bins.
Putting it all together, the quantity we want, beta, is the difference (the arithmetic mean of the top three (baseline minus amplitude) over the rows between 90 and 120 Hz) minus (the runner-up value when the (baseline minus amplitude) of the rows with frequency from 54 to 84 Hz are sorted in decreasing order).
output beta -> 122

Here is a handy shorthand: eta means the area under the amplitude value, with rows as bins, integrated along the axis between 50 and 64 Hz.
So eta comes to 5883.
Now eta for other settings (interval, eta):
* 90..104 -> 5868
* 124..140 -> 6550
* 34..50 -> 6787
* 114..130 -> 5929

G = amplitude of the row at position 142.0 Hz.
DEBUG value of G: 401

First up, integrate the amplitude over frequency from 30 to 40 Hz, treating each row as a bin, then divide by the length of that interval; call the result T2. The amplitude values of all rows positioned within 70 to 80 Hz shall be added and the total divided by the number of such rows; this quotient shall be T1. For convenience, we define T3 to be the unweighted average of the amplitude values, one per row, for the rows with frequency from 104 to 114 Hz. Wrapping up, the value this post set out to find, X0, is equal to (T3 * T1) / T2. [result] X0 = 273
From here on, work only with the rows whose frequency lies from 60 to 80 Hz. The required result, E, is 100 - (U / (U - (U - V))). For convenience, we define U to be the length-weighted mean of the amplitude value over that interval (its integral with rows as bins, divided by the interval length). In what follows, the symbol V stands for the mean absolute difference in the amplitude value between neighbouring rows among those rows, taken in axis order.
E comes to 69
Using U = 408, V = 13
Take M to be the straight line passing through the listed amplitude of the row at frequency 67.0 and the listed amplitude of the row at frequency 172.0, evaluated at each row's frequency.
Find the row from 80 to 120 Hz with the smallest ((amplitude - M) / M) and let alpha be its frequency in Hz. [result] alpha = 112.0 Hz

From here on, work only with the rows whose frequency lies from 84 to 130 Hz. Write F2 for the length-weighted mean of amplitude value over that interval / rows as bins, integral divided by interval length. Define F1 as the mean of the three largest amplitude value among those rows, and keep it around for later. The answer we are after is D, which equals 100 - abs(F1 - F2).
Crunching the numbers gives 50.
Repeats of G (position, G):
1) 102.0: 403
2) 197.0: 418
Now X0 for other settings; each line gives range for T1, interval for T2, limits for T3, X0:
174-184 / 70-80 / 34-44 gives 254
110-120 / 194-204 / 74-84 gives 251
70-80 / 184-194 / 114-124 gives 417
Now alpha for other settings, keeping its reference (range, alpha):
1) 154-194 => 177.0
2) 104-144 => 112.0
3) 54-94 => 67.0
